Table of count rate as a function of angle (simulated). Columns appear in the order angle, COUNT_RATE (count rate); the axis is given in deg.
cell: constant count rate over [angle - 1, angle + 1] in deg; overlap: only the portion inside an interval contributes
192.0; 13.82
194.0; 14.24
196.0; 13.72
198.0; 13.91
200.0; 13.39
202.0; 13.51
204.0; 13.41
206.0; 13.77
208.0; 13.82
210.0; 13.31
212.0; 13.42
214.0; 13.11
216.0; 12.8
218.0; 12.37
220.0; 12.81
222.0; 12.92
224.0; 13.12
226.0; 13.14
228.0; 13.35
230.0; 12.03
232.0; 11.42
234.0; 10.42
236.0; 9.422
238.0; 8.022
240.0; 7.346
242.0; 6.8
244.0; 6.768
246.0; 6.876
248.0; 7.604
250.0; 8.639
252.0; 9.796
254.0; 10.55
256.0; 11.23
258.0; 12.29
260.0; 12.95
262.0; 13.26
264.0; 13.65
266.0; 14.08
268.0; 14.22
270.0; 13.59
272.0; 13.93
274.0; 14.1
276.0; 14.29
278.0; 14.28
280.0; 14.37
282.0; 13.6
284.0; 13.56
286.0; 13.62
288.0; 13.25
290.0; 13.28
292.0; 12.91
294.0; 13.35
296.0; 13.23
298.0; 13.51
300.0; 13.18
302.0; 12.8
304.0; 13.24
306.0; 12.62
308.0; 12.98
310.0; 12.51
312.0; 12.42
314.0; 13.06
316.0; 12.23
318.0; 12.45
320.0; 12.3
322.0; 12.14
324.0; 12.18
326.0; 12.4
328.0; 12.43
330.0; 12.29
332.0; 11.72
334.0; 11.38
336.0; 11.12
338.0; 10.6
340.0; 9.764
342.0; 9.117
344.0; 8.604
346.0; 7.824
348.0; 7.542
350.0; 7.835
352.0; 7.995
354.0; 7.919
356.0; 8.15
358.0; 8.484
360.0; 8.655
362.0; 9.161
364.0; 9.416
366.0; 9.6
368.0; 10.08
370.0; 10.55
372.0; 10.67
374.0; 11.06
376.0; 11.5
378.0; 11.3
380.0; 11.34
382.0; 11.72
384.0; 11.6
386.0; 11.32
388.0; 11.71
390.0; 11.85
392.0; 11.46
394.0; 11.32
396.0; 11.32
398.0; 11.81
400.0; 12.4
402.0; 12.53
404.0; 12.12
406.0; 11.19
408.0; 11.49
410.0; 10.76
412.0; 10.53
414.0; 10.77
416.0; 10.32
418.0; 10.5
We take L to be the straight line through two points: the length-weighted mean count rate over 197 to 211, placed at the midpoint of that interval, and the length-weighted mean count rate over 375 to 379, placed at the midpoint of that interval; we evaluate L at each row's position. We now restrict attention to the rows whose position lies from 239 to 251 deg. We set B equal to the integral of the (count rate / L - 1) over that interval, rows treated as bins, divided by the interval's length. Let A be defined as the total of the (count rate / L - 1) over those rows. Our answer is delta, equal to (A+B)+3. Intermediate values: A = -2.63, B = -0.438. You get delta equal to -0.1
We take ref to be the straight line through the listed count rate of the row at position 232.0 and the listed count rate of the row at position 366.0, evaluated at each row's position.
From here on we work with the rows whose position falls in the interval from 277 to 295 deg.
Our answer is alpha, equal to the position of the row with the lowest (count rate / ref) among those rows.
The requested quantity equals 292.0 deg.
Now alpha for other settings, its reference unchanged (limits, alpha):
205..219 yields 218.0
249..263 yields 250.0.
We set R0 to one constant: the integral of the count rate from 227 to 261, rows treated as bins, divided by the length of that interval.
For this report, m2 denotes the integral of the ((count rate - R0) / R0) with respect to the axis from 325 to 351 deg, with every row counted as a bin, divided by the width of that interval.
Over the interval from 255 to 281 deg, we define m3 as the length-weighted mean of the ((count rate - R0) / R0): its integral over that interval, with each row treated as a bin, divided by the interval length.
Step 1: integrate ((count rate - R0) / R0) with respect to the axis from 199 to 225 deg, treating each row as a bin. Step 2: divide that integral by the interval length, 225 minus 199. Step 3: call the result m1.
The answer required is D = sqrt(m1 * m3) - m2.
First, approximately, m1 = 0.357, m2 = 0.05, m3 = 0.39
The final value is 0.33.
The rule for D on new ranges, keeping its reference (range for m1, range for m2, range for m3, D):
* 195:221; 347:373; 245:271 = 0.34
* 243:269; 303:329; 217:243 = -0.16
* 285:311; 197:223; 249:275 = -0.05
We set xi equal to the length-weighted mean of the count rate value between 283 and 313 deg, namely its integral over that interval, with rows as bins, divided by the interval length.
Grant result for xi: 13.1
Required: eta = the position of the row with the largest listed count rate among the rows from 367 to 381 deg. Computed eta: 376.0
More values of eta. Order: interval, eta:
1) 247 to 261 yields 260.0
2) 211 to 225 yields 212.0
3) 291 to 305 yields 298.0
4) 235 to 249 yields 236.0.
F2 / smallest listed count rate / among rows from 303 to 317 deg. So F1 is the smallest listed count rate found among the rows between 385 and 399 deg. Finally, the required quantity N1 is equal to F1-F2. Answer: -1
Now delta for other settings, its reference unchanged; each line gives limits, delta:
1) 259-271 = 3.4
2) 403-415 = 3.1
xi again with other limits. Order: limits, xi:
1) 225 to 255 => 9.5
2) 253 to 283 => 13.4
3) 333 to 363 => 8.9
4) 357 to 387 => 10.4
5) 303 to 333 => 12.5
